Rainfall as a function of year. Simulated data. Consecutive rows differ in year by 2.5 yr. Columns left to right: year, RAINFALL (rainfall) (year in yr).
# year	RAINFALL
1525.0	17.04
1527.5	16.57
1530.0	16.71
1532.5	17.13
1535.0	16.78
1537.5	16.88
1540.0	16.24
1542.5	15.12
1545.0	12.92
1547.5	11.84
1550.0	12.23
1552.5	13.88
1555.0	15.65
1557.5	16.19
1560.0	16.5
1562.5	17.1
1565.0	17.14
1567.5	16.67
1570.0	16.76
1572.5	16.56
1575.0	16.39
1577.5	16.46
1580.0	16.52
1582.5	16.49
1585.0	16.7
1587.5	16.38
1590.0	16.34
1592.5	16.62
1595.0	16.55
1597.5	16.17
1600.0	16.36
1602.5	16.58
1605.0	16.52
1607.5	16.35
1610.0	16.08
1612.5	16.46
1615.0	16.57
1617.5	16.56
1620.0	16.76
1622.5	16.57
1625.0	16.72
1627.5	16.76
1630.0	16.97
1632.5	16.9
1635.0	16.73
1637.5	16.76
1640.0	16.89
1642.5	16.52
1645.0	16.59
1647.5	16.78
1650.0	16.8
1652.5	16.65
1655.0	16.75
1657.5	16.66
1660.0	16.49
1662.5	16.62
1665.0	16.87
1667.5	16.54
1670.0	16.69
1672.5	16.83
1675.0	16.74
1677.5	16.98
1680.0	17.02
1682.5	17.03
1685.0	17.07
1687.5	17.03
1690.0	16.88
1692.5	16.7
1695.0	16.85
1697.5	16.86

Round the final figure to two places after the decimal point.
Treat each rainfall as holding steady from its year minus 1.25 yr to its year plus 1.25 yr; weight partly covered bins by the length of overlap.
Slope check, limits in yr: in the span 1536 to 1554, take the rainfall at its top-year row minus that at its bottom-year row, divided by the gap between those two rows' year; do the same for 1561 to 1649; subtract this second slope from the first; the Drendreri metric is -0.20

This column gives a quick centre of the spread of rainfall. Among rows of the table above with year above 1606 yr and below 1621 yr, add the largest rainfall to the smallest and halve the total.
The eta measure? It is 16.4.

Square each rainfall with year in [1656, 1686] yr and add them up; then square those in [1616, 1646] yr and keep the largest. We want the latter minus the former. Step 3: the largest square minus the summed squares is -3097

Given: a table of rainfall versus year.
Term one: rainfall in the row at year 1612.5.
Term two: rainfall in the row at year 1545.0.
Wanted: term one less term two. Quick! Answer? 3.5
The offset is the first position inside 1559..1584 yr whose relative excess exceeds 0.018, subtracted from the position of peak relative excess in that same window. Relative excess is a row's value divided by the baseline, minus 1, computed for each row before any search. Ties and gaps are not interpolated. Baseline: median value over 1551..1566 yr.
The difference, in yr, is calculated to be 2.5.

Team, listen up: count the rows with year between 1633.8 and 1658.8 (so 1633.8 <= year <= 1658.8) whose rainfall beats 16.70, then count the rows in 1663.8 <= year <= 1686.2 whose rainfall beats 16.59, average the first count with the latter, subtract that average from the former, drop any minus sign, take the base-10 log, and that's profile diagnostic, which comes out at 0.00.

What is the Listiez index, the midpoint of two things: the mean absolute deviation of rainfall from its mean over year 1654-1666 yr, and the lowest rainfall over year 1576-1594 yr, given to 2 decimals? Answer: 8.22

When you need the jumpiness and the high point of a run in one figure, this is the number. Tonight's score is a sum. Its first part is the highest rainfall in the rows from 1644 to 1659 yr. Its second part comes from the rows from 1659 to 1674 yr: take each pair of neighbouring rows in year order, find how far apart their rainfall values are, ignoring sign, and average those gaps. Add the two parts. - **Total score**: 17.0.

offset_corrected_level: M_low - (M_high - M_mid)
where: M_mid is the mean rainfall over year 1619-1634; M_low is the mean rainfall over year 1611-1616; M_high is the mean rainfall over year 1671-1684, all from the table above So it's 16.4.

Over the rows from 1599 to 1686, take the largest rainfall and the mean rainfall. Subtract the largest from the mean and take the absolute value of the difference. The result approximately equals 0.38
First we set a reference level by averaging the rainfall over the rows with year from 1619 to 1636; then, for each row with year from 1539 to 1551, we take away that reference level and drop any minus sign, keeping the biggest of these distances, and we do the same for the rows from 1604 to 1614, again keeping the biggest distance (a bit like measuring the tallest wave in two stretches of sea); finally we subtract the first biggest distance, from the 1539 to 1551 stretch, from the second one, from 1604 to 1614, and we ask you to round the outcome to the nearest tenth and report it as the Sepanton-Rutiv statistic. -4.2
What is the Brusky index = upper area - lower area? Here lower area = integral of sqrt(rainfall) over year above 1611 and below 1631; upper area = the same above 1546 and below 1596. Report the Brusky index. 118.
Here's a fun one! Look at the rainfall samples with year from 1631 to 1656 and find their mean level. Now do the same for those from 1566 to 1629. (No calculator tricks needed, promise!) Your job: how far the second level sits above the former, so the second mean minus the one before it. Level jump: -0.22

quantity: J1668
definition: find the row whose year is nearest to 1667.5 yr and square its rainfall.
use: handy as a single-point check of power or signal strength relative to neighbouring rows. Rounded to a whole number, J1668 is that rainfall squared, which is 274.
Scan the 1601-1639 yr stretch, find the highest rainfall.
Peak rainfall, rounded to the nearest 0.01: 16.97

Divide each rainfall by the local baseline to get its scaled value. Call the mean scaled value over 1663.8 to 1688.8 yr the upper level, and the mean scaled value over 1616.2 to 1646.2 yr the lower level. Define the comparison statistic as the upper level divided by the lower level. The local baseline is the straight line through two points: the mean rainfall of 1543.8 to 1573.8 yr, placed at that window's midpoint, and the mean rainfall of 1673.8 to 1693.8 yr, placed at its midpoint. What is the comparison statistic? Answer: 0.97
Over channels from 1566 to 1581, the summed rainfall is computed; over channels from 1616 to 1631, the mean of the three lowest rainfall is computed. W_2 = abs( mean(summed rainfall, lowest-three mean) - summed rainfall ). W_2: 41.4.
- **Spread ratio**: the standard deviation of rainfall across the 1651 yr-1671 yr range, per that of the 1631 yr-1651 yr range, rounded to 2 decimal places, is 0.89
